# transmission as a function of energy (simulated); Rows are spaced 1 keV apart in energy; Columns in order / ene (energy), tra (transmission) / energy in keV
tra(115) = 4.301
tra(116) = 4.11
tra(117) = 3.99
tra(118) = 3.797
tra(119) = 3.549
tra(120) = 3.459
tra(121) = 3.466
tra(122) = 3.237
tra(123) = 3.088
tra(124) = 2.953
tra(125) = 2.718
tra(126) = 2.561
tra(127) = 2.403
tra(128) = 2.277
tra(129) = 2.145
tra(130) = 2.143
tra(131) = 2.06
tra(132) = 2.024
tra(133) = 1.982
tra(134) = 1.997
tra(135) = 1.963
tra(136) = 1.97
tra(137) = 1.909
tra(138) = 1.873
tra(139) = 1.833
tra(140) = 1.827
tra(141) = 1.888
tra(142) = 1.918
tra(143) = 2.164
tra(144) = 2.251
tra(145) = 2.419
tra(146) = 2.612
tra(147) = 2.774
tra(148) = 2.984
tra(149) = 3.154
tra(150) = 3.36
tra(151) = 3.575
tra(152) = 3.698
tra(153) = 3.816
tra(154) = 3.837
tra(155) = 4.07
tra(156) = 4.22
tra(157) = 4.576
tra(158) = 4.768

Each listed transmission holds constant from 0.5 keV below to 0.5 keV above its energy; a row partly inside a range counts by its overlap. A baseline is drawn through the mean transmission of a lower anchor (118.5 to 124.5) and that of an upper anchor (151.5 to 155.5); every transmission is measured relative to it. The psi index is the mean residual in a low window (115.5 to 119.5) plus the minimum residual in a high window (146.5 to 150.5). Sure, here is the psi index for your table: -0.3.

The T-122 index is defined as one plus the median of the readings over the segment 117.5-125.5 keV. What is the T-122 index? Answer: 4.35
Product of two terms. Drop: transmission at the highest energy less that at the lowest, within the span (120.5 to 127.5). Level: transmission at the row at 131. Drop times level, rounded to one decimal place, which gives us -2.2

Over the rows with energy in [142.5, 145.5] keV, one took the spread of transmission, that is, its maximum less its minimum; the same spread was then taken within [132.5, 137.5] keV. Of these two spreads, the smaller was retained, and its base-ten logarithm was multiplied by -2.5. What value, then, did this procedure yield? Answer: 2.64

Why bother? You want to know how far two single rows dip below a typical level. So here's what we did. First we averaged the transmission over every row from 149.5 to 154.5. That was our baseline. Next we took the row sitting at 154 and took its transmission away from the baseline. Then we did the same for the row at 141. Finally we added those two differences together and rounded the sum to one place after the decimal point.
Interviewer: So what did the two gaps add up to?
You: 1.6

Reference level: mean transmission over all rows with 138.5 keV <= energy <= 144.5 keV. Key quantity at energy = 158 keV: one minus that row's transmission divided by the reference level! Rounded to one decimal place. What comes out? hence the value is -1.4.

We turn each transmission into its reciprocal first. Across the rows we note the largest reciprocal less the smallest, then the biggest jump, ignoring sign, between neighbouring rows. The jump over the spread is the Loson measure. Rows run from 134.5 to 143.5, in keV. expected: 0.70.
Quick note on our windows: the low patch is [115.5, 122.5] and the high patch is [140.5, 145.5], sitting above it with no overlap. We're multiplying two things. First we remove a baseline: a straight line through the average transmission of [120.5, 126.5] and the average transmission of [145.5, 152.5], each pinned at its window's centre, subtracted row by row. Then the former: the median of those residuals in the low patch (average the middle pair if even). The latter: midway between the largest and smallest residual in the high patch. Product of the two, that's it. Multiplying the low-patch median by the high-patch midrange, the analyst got -0.6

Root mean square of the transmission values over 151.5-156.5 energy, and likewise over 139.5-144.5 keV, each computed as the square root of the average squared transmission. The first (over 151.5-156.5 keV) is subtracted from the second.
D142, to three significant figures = -1.92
